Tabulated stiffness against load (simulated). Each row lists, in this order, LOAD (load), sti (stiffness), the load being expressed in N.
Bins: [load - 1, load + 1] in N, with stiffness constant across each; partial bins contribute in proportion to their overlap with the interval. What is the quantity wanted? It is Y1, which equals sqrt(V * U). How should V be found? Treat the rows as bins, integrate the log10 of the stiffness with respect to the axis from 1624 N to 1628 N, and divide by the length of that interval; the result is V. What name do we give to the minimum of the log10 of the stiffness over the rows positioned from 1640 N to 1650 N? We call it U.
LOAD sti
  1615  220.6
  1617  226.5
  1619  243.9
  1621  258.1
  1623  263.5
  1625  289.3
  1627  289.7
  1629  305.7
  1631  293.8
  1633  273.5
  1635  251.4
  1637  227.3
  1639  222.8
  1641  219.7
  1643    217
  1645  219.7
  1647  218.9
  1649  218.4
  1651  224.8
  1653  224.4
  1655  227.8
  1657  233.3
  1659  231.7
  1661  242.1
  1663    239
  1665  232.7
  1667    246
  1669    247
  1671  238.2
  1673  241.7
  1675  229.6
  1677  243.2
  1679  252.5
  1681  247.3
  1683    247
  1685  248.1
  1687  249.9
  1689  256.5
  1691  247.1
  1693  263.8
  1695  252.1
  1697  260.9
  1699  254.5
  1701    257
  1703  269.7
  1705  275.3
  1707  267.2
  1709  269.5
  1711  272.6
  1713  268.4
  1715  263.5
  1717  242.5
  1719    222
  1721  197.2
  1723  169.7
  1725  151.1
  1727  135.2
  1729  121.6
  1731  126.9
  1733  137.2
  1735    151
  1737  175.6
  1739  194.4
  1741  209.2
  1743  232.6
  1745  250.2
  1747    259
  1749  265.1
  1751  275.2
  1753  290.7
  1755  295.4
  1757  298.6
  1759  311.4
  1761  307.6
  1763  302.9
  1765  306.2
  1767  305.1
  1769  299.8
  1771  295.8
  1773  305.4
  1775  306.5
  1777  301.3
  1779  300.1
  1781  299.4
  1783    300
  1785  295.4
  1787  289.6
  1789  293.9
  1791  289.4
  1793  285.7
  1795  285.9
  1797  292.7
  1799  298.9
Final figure 2.40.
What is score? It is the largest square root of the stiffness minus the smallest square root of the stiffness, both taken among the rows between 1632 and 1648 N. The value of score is 1.8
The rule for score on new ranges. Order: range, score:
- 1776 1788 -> 0.3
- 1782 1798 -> 0.4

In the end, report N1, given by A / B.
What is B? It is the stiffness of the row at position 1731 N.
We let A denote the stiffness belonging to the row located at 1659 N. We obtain 1.83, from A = 231.7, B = 126.9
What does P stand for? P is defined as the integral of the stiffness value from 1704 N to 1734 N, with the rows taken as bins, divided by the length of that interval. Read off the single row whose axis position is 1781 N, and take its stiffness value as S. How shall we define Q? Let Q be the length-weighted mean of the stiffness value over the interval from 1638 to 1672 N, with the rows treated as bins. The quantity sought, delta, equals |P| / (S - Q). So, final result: 3.0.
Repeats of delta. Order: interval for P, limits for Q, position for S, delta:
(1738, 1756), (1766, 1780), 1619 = -4.3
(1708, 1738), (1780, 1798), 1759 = 10.2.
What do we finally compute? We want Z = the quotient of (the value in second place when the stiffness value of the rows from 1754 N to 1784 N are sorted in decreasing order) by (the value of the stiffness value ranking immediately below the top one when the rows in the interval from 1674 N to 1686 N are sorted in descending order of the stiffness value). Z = 1.2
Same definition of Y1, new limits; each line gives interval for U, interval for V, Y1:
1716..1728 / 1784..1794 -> 2.29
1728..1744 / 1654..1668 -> 2.22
